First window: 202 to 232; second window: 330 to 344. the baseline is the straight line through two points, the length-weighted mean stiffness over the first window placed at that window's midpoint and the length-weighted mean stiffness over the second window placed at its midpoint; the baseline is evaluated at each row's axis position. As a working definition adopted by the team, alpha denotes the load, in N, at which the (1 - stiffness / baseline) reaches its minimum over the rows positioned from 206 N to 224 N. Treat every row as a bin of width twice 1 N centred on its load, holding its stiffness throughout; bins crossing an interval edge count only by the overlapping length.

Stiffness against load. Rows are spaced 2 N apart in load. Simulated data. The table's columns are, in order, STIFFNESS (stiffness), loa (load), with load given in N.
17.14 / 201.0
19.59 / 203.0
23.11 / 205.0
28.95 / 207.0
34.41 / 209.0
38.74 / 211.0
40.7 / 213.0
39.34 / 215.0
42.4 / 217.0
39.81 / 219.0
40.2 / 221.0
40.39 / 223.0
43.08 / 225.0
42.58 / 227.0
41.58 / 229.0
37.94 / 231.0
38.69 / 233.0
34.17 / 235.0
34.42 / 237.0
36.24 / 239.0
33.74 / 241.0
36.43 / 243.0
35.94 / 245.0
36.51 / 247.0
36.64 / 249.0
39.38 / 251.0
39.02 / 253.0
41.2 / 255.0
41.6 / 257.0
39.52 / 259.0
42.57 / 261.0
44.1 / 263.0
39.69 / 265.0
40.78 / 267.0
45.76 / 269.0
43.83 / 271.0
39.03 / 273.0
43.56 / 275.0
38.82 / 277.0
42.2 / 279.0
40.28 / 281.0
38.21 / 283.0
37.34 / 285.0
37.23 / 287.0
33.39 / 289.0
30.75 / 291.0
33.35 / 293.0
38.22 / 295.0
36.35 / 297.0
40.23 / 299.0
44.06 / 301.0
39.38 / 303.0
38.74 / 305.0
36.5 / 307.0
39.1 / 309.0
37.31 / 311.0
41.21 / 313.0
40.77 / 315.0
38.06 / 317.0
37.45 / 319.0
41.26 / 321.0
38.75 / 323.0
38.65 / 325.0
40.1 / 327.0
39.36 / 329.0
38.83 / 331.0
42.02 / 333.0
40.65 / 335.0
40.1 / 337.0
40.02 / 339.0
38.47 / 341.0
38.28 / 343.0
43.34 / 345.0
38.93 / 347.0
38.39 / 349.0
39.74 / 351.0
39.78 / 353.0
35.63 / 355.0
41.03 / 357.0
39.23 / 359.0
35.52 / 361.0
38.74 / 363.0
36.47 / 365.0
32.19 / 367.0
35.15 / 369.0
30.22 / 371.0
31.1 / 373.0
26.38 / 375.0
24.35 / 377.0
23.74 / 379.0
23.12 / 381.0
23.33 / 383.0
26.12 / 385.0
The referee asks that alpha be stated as 217.0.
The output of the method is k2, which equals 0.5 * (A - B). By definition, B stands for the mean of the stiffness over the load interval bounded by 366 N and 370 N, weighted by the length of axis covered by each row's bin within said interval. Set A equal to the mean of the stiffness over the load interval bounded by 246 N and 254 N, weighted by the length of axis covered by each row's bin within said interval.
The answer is 2.1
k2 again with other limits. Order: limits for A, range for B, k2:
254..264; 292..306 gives 1.6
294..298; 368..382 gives 4.8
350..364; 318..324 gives -0.3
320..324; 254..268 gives -0.7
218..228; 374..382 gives 8.4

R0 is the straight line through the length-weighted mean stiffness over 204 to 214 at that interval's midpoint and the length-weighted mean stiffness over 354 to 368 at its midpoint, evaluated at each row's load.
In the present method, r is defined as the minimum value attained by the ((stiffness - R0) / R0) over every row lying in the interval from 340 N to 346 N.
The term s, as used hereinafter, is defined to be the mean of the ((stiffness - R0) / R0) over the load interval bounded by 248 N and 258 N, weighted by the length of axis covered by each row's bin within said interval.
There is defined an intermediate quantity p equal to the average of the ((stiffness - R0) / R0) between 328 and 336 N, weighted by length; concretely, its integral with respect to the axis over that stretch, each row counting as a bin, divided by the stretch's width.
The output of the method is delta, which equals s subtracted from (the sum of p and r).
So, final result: 0.0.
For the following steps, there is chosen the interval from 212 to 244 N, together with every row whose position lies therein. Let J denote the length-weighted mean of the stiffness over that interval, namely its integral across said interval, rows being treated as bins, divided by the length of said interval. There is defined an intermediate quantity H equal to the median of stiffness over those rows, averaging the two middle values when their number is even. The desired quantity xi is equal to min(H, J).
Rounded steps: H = 39.6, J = 38.9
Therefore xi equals 38.9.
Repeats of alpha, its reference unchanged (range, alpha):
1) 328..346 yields 345.0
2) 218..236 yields 225.0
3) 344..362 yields 345.0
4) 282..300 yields 299.0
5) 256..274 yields 269.0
